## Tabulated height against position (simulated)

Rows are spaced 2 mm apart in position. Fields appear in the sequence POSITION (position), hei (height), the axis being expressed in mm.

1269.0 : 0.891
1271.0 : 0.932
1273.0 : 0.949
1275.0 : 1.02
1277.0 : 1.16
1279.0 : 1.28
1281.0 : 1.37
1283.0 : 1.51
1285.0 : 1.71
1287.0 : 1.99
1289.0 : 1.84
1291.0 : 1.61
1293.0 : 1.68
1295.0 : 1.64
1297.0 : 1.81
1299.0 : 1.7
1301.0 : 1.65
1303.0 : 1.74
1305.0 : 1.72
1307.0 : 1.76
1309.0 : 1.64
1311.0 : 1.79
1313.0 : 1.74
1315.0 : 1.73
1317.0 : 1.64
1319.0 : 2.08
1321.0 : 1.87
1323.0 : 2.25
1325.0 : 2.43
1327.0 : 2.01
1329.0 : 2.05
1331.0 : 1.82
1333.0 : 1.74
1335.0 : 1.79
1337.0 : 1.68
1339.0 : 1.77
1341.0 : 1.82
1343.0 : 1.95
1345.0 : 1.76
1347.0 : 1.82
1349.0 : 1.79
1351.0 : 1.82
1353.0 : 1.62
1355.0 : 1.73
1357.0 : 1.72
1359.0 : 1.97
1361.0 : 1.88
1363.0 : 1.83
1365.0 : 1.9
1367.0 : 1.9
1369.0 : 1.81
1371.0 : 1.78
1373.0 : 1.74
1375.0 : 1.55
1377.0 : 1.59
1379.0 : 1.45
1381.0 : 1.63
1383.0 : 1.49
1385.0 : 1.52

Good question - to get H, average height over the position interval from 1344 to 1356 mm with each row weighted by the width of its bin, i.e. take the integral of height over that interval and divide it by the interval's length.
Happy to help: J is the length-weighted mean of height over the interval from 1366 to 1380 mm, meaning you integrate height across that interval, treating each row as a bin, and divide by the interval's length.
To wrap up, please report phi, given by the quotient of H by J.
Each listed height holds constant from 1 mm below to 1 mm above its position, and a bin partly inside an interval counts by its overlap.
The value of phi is 1.04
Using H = 1.76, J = 1.69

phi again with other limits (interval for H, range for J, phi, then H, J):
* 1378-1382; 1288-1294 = 0.90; 1.54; 1.71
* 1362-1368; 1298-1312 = 1.09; 1.88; 1.71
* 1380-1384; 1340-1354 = 0.87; 1.56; 1.80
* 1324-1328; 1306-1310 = 1.31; 2.22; 1.70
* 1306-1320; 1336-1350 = 0.98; 1.77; 1.80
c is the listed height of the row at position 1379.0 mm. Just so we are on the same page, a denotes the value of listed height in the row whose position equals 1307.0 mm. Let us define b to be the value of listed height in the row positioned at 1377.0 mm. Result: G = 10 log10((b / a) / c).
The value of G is -2.1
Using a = 1.76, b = 1.59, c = 1.45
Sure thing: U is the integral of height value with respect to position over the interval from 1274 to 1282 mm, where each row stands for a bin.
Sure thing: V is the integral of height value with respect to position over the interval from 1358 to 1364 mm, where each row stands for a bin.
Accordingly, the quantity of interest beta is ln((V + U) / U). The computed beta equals 0.78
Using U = 9.7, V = 11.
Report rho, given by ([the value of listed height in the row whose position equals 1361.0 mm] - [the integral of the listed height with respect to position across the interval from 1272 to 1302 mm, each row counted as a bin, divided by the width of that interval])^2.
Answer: 0.12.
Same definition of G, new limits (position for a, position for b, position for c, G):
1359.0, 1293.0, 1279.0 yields -1.8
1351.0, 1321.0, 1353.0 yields -2.0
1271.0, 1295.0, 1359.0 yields -0.5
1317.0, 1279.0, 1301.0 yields -3.3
